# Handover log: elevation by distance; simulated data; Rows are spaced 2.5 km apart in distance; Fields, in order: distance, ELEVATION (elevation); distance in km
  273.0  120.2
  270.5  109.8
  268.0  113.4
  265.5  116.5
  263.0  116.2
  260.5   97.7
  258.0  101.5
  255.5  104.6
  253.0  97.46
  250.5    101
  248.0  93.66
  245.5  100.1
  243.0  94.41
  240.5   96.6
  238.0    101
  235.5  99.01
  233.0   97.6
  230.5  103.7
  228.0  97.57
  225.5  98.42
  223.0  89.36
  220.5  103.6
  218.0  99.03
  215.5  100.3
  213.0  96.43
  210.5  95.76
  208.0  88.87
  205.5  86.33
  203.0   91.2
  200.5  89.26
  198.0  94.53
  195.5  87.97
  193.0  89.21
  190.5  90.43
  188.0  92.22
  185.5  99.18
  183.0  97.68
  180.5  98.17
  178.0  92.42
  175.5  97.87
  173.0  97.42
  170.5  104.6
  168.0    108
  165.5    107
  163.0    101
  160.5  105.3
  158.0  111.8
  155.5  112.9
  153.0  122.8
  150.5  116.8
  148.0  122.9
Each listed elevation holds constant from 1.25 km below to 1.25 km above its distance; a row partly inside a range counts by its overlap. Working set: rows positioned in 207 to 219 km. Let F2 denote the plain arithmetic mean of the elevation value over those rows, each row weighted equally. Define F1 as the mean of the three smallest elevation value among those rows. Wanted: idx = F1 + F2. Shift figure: 190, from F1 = 93.7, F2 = 96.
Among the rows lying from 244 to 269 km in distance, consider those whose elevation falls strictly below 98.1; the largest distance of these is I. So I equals 260.5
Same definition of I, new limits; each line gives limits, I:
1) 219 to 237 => 233.0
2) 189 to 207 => 205.5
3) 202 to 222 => 213.0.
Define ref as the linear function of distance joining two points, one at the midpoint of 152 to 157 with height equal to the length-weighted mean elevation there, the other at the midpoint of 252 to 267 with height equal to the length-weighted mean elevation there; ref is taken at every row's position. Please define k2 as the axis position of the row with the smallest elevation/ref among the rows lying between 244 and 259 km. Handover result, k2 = 248.0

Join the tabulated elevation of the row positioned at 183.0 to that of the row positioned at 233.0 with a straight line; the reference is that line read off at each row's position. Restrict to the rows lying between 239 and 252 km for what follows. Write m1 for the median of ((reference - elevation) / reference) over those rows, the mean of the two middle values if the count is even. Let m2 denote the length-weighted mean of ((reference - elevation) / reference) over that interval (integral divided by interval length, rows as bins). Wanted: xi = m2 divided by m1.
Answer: 0.4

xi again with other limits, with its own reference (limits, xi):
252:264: 1.5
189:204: 0.9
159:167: 0.9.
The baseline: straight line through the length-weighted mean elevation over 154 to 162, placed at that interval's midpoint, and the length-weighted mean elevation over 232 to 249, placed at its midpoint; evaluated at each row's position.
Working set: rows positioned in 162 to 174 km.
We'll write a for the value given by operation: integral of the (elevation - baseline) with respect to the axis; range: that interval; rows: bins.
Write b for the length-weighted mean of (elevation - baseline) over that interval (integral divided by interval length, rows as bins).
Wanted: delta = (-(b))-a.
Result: 62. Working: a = -58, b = -5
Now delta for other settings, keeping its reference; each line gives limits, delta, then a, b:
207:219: 72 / -67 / -6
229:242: -16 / 15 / 1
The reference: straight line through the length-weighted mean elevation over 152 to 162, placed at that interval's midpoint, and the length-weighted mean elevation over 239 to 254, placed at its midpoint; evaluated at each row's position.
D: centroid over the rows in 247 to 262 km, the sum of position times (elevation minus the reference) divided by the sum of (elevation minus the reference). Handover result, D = 256.9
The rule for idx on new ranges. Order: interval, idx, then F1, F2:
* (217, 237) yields 193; 94.8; 99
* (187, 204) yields 180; 88.8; 91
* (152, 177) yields 206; 98.8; 107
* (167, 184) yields 195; 95.8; 99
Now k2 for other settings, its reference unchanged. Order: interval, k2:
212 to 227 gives 223.0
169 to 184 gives 178.0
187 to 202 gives 195.5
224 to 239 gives 228.0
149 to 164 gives 163.0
